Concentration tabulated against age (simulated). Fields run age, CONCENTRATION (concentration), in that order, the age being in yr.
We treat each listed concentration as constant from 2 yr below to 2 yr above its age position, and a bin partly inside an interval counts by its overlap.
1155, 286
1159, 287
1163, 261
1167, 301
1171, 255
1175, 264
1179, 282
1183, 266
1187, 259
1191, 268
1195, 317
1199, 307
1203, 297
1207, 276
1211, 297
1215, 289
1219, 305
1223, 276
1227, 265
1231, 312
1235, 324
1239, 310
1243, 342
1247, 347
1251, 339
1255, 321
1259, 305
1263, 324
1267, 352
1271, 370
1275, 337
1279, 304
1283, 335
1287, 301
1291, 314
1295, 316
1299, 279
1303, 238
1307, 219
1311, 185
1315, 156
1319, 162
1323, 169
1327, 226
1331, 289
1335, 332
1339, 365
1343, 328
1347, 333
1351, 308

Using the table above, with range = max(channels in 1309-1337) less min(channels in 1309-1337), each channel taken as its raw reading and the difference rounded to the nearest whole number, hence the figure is 176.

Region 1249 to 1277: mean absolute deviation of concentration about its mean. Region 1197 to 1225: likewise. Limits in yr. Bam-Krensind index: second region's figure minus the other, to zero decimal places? -6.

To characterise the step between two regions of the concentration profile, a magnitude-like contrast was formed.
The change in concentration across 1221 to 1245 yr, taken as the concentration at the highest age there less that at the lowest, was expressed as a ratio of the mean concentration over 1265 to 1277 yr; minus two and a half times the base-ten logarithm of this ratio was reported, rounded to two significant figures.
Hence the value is 1.8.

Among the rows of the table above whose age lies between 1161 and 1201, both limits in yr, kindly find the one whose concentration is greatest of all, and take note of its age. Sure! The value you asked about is 1195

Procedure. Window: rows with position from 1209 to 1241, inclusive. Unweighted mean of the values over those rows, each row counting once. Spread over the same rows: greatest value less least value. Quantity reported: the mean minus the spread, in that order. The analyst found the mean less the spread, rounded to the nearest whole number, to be 238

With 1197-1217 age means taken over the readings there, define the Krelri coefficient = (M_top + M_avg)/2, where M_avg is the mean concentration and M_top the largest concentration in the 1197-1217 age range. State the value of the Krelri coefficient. 300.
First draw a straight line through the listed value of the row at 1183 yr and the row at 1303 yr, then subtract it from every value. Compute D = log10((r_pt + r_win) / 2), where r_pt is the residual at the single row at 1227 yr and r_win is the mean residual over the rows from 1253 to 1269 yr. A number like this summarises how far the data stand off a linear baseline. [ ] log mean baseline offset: 1.64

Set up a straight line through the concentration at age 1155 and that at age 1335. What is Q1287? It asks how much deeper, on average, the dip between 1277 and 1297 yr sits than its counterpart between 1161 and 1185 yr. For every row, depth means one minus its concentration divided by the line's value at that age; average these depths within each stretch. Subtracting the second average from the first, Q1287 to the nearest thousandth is -0.048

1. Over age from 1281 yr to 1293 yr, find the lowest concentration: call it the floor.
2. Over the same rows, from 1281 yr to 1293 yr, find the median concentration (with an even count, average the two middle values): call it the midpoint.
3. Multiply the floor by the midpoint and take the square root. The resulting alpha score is 307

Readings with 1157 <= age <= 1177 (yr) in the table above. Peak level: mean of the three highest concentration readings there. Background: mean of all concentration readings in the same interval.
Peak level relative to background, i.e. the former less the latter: 10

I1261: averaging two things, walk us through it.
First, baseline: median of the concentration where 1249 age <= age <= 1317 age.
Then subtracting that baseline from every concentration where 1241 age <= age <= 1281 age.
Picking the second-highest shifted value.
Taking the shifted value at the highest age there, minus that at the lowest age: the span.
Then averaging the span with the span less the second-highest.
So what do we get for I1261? -57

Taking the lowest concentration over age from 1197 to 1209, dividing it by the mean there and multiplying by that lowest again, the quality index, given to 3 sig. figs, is 260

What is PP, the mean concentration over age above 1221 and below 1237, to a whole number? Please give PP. 294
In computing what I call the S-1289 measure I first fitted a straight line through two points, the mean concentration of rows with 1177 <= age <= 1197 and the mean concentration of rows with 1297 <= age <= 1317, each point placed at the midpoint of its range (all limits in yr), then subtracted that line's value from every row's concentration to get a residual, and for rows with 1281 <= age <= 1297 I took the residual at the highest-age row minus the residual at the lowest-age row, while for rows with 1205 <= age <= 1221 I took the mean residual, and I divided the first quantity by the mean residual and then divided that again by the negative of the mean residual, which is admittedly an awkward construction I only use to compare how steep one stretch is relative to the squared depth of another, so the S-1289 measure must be 0.017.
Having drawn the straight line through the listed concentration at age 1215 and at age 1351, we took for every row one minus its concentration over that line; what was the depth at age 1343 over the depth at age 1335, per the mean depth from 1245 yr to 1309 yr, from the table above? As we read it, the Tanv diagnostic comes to -16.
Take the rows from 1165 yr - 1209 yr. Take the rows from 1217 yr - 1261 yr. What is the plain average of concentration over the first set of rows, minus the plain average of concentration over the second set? -32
